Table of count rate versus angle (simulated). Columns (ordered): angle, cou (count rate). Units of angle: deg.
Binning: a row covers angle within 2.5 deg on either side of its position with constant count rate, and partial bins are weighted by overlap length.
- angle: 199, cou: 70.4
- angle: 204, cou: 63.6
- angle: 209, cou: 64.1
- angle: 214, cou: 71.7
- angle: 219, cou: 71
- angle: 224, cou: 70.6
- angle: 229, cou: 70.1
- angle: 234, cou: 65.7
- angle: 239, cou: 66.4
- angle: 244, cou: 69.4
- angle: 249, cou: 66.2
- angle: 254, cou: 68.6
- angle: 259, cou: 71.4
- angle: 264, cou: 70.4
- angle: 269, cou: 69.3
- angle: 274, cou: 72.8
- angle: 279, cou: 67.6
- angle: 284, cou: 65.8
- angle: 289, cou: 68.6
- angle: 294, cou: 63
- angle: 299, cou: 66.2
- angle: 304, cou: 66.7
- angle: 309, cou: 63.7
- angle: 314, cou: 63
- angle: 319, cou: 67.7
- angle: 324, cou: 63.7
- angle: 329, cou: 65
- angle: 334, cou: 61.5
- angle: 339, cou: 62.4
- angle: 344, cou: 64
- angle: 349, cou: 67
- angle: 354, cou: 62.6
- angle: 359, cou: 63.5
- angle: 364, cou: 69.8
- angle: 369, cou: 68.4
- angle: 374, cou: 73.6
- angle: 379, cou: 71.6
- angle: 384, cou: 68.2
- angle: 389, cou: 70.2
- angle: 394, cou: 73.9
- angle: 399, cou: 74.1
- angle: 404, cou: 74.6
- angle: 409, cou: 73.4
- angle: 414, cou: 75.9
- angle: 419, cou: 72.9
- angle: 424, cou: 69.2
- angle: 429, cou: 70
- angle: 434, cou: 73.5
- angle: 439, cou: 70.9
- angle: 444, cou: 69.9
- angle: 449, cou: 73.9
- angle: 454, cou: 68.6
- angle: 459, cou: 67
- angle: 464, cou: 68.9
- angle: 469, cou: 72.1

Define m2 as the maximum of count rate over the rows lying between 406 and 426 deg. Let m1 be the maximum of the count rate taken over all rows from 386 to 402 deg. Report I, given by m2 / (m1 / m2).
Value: 78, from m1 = 74.1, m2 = 75.9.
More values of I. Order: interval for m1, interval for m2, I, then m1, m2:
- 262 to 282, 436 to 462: 75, 72.8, 73.9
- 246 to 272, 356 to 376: 76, 71.4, 73.6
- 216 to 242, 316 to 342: 65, 71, 67.7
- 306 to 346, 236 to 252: 71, 67.7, 69.4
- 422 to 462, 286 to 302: 64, 73.9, 68.6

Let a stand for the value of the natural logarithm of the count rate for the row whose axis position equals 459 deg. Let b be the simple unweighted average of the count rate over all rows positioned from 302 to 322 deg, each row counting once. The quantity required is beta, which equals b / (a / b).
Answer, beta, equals 1013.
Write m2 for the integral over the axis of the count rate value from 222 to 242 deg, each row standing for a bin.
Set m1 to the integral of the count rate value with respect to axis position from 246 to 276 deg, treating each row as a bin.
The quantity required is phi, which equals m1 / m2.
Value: 1.5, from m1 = 2092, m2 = 1363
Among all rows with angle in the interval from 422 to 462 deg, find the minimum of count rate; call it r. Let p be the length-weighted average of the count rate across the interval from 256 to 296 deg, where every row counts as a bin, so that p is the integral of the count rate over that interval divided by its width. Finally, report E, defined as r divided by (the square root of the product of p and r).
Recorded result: 0.99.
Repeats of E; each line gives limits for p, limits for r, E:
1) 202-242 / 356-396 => 0.97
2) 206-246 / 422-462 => 0.99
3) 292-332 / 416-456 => 1.03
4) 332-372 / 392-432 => 1.03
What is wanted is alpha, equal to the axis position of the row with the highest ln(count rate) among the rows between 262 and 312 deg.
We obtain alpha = 274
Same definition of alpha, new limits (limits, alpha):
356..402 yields 399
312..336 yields 319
